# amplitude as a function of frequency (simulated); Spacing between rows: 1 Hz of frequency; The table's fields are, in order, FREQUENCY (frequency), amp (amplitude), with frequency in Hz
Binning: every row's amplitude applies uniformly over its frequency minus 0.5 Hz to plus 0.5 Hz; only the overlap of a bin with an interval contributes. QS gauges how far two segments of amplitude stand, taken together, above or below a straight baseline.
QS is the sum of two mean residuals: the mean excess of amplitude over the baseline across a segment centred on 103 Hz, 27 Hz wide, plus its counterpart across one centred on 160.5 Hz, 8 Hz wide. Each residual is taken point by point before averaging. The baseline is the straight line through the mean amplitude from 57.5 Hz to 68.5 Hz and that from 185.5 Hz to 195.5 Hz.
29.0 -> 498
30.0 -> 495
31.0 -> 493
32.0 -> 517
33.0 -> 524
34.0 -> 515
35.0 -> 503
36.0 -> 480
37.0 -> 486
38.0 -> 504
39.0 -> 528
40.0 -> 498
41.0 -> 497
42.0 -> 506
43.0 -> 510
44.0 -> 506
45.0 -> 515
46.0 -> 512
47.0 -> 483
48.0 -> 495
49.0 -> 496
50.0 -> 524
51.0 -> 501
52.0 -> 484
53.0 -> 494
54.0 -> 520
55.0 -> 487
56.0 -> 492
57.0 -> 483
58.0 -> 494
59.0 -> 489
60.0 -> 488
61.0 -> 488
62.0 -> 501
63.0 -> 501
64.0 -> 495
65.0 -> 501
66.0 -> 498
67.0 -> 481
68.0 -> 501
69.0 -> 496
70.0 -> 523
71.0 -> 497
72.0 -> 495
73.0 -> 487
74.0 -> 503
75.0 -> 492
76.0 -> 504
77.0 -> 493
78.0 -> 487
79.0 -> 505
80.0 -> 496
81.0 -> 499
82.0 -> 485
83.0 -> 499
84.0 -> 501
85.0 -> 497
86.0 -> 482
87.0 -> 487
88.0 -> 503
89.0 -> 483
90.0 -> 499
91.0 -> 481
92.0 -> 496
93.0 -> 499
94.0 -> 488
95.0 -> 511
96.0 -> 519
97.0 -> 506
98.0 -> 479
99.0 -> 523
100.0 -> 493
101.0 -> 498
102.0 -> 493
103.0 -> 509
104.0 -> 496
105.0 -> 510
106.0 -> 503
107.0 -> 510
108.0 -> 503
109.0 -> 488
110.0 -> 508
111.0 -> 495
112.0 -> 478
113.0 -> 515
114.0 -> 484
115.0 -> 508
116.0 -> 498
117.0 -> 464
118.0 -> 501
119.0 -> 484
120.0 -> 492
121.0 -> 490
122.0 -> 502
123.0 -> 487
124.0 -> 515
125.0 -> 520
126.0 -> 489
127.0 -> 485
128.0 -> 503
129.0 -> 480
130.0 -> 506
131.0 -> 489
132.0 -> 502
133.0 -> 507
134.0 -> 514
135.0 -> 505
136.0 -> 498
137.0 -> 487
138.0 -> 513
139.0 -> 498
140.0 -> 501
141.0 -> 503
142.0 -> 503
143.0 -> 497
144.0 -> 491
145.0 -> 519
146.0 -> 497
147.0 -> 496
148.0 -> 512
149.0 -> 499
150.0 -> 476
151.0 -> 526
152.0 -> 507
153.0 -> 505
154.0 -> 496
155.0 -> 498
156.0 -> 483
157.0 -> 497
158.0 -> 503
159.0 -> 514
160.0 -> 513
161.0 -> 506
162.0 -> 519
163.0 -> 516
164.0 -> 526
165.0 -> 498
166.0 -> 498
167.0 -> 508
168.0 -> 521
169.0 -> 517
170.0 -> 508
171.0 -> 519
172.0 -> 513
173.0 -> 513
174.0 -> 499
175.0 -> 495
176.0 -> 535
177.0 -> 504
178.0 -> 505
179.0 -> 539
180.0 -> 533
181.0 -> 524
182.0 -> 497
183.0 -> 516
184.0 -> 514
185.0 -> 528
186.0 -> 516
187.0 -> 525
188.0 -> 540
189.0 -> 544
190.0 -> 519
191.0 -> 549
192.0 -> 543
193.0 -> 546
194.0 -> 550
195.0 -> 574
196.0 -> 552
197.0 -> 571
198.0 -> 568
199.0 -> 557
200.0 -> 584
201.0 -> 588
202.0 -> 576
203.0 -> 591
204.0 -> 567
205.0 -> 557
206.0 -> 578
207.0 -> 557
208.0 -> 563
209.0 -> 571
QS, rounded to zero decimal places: -27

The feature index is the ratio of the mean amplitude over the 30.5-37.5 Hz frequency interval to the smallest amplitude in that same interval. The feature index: 1.047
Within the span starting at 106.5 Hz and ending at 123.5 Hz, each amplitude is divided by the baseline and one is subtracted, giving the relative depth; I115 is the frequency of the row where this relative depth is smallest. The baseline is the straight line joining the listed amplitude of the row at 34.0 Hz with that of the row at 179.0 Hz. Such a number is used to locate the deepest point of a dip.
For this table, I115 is 117.0 Hz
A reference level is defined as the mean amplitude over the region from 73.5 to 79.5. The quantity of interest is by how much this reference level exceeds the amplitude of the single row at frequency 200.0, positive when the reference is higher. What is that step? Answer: -87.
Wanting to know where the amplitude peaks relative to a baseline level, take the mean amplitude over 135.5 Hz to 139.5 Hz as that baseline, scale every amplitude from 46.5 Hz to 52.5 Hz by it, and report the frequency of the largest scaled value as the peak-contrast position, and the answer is 50.0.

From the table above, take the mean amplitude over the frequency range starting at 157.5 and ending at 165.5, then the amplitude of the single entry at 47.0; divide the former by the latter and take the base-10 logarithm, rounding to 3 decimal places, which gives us 0.025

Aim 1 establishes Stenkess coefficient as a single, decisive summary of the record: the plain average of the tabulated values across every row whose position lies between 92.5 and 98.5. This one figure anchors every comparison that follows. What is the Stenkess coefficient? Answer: 500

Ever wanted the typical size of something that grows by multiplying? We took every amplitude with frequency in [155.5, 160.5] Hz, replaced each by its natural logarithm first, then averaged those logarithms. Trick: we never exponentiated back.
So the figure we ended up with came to 6.22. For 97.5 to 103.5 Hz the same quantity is 6.21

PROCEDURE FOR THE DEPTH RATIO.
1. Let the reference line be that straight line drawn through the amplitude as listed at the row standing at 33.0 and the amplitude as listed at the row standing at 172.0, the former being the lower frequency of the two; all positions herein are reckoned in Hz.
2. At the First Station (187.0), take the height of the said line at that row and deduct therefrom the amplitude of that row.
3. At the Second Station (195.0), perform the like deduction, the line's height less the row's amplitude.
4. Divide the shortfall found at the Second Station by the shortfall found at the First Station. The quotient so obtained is 4.8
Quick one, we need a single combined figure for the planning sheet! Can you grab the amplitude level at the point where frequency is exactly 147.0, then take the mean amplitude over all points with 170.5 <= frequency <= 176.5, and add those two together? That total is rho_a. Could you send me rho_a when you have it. 1008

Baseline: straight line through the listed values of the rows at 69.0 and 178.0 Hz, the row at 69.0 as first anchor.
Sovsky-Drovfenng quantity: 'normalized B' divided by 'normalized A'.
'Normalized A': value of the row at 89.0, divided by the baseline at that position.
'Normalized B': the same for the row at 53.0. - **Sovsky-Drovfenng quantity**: 1.03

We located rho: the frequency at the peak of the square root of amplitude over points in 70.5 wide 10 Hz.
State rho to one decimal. 70.0 Hz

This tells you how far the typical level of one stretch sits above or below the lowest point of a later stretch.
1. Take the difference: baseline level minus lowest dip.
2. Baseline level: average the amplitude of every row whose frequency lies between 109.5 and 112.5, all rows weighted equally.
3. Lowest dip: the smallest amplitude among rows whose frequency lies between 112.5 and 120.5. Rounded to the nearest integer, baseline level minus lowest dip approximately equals 30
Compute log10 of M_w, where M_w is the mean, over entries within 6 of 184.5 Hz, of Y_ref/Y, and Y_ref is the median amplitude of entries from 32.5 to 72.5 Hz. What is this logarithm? -0.023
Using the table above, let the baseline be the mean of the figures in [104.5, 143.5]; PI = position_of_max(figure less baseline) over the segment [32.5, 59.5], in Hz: 39.0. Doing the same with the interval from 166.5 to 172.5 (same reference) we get 168.0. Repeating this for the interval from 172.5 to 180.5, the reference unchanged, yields 179.0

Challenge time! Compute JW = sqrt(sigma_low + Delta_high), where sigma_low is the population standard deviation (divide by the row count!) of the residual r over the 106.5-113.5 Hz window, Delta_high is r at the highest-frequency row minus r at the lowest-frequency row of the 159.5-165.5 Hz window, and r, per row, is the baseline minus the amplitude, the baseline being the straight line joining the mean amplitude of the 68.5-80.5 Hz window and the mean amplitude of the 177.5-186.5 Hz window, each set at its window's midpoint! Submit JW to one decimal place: 5.3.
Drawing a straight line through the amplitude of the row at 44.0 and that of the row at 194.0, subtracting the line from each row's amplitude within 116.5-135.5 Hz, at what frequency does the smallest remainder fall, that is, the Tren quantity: 117.0 Hz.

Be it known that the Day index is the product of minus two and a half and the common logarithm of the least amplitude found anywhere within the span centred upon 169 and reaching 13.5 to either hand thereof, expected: -6.71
